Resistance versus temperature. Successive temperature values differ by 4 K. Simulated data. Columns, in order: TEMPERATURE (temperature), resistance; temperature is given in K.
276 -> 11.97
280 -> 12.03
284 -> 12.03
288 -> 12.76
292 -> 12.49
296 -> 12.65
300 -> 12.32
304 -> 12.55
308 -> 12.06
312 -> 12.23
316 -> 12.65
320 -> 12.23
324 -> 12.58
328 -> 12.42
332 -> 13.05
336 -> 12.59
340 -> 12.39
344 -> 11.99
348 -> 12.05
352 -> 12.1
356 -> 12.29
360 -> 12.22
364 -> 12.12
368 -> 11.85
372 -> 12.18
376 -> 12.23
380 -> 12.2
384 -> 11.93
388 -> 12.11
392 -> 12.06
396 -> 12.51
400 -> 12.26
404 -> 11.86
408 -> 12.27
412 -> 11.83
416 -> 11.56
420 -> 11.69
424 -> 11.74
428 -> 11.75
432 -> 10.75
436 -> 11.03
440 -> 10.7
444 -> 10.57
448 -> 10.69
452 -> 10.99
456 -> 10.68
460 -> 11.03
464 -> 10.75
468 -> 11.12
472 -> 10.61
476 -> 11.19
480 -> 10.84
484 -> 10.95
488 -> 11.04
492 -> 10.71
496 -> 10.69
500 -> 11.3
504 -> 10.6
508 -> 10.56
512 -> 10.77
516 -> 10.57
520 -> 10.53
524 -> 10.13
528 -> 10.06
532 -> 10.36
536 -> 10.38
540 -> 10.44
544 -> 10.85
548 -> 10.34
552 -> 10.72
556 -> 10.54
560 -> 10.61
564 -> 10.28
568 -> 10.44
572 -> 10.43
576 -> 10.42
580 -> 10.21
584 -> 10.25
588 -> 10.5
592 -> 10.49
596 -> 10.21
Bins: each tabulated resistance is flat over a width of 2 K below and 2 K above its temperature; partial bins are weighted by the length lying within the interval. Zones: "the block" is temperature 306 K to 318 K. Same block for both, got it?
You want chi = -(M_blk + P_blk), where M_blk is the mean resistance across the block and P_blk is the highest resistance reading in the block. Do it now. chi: -25.0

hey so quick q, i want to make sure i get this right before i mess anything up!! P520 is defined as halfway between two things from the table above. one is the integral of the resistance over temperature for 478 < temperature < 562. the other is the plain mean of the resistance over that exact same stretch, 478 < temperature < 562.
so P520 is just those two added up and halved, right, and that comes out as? 451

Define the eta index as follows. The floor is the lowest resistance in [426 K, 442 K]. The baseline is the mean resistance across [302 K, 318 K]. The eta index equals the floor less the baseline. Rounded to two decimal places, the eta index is -1.67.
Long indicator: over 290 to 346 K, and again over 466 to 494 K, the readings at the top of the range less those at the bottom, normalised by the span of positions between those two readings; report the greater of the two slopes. -0.010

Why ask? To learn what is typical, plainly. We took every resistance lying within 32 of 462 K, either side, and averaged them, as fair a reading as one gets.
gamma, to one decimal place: 10.9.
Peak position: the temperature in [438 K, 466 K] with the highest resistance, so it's 460 K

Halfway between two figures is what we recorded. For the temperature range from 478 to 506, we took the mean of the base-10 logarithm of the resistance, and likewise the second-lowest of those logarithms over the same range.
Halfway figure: 1.03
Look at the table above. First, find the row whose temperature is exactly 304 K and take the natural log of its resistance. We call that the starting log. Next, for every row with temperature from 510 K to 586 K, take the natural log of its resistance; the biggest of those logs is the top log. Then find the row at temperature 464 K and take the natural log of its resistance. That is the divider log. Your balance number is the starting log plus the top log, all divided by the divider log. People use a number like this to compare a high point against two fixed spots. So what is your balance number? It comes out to 2.07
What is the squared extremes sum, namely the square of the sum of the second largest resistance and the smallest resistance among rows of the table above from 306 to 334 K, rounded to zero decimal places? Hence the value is 611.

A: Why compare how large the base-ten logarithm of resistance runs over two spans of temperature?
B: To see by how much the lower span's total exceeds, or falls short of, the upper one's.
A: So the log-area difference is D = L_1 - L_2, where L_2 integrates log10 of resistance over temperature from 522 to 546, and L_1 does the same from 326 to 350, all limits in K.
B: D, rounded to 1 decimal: 1.9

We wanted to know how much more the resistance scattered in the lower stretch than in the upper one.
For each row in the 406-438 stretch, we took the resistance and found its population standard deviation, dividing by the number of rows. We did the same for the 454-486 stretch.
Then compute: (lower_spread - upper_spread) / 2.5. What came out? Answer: 0.10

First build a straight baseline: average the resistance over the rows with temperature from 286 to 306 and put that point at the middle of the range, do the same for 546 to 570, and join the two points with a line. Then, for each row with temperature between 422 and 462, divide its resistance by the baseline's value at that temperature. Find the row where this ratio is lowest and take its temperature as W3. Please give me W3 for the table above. 444 K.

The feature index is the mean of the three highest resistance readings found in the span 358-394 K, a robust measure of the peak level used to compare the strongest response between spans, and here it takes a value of 12.2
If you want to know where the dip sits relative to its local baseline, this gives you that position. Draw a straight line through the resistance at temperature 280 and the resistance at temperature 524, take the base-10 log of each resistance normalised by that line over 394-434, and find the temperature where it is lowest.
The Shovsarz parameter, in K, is 432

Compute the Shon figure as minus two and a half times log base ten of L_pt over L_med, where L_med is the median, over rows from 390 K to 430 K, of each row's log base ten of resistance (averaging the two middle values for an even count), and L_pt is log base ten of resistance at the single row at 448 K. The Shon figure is 0.046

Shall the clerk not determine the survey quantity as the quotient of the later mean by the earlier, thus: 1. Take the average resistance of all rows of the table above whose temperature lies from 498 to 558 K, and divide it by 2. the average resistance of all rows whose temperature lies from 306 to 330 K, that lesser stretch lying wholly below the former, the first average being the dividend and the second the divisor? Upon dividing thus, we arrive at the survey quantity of 0.853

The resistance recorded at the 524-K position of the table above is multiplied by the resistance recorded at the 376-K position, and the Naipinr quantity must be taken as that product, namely 124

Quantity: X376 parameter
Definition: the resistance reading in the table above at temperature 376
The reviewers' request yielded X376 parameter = 12.23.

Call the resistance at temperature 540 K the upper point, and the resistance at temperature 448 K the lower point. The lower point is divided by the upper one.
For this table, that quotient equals 1.02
